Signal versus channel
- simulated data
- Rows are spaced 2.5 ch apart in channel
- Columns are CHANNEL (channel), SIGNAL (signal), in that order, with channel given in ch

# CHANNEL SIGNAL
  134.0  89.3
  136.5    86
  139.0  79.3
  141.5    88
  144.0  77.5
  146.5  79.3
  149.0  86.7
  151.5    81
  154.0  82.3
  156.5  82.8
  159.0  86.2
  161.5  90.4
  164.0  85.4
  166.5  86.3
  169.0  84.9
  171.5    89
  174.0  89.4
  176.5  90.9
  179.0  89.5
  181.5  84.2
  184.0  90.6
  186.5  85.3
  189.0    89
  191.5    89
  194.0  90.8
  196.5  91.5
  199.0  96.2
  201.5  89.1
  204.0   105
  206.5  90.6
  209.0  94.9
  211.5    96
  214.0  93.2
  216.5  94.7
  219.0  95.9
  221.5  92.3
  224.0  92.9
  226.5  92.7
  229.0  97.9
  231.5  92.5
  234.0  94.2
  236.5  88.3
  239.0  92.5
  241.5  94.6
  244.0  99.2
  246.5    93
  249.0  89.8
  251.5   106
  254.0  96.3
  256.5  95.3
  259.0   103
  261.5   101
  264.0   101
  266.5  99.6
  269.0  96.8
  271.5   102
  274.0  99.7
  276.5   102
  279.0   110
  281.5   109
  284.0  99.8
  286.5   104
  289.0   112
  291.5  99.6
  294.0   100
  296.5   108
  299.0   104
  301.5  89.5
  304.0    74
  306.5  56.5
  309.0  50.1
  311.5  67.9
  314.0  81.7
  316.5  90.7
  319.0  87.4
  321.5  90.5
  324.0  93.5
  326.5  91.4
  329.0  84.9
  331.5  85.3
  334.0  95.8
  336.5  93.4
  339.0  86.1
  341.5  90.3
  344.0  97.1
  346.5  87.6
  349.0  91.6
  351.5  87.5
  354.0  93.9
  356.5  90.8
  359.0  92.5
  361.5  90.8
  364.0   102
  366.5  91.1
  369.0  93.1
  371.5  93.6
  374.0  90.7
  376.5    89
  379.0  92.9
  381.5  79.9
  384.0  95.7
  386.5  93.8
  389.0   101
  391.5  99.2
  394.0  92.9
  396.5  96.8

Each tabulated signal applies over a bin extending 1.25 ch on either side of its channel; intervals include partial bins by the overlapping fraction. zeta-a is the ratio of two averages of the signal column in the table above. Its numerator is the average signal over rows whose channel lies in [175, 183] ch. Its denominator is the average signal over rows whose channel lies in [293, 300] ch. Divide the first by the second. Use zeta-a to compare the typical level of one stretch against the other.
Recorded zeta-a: 0.85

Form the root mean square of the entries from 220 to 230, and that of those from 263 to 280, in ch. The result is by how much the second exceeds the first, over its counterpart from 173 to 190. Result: 0.087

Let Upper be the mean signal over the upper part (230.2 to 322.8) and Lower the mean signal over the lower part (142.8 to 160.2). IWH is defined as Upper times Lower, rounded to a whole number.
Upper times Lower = 7740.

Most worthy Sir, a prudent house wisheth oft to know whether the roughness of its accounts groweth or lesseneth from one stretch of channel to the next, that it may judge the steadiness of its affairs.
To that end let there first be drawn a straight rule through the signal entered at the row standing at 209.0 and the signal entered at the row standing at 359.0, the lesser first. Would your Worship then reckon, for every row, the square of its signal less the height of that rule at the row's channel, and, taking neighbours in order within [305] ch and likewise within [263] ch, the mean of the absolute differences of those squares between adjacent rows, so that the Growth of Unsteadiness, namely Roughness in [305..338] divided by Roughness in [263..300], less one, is 1.0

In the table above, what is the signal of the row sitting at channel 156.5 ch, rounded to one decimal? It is 82.8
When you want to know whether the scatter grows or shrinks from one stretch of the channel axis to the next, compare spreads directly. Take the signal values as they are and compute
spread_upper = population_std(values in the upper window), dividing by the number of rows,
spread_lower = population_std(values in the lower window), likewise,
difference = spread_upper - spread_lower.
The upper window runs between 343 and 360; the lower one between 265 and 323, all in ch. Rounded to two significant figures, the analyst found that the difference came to -13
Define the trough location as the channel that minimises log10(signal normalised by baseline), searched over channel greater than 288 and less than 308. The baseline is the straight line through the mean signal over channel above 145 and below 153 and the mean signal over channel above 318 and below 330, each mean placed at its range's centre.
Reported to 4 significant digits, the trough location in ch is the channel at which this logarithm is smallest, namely 306.5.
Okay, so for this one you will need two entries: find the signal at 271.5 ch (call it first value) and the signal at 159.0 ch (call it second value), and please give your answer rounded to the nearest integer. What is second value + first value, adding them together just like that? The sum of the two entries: 188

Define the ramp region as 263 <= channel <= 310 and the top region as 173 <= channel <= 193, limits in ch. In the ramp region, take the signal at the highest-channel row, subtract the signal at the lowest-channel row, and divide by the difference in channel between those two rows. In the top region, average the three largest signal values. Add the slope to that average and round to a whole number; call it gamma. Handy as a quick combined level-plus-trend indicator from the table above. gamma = 89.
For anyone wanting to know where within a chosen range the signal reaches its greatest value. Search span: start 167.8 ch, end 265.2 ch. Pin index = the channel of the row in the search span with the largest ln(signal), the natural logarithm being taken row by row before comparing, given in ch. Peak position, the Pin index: 251.5 ch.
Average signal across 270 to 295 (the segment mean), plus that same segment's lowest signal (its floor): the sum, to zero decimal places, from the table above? 203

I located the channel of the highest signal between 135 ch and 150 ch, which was 141.5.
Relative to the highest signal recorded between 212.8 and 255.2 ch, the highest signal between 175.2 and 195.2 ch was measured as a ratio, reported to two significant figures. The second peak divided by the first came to 0.86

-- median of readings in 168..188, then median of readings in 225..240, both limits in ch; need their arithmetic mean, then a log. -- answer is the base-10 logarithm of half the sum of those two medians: 1.96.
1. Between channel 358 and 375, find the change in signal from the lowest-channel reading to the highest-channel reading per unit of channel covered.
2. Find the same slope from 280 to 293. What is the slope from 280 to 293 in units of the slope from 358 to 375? 7.8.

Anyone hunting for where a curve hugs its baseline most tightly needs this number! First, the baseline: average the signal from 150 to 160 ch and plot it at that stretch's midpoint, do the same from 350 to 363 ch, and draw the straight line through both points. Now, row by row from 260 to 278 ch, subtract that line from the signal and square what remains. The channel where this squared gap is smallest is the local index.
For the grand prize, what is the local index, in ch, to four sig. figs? 269.0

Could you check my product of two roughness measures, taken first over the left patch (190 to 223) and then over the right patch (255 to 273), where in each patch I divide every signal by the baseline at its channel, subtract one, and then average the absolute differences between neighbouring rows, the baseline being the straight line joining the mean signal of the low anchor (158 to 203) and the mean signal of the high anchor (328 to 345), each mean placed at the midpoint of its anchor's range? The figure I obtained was 0.0020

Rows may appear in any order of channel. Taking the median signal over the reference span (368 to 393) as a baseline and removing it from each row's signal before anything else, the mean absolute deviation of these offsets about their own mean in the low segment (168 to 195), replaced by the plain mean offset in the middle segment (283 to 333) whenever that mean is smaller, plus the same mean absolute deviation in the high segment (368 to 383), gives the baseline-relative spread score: -1.2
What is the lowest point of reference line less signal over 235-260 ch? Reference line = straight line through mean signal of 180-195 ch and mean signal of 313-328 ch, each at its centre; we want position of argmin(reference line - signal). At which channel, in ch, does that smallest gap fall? 251.5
